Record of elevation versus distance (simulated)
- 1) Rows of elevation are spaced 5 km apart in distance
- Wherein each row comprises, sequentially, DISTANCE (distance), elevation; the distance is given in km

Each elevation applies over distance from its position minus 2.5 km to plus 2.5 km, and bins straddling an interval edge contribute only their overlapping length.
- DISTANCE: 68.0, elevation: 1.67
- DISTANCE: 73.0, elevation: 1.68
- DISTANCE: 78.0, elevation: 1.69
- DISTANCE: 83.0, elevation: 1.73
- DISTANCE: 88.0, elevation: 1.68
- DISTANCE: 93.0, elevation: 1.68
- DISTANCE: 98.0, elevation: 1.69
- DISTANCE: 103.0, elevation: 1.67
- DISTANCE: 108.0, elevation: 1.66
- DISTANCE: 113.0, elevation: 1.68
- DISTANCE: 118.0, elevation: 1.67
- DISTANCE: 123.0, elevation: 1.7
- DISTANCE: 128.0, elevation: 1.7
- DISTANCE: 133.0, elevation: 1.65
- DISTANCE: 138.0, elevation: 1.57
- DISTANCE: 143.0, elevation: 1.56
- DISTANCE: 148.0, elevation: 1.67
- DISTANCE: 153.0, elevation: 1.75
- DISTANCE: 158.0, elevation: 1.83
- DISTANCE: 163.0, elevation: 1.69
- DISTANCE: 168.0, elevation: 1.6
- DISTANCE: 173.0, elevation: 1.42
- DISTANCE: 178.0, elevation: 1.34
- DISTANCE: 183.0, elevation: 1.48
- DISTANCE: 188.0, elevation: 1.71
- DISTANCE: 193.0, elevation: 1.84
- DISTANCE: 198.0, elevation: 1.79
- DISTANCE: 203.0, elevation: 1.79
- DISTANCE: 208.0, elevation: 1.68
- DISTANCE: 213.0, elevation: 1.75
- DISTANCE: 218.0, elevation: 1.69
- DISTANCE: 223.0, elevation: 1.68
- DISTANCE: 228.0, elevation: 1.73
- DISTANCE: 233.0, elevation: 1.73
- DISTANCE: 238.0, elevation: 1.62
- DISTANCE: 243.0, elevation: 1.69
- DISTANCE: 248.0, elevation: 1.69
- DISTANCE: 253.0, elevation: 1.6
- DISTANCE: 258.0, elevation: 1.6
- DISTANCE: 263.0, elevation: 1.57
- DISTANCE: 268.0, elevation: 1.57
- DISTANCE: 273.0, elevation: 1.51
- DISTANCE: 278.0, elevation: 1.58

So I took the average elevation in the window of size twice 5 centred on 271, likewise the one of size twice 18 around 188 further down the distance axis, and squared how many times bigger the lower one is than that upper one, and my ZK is 1.11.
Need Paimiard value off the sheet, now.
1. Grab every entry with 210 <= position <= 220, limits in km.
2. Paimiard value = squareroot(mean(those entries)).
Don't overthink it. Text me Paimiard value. 1.311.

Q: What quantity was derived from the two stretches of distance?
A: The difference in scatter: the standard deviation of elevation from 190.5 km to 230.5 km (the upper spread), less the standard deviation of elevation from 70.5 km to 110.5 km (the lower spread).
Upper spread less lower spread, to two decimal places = 0.04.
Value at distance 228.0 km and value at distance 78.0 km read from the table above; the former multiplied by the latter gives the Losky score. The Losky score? 2.9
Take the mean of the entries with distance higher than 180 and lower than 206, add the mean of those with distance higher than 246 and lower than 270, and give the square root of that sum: 1.82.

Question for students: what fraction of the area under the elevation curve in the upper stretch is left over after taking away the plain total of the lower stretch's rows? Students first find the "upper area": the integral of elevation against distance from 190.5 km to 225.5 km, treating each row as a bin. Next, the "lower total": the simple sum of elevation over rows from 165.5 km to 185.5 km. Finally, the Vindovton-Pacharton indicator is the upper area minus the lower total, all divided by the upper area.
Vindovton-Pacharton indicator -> 0.90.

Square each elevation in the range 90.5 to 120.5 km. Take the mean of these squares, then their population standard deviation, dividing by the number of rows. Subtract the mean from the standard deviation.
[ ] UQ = -2.77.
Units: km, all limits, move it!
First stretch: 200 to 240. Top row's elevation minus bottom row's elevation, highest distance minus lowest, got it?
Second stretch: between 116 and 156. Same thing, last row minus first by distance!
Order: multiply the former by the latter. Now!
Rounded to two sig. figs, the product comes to -0.014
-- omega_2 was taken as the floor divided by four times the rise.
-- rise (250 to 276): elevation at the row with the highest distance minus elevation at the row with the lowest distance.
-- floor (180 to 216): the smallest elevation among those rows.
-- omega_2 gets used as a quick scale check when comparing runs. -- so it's -4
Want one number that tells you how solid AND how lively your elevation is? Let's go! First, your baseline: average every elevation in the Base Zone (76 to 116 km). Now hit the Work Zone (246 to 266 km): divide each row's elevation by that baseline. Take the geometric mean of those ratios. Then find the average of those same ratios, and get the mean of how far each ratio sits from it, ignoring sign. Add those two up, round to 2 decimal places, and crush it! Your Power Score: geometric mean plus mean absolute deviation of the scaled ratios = 0.98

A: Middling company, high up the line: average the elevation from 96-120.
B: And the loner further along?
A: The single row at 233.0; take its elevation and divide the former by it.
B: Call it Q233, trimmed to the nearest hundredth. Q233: 0.97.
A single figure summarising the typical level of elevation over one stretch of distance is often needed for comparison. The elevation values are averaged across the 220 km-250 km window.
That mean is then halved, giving 0.845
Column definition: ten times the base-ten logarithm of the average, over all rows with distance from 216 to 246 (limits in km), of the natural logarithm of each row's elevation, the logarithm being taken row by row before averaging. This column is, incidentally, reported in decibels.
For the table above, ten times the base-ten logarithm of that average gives -2.80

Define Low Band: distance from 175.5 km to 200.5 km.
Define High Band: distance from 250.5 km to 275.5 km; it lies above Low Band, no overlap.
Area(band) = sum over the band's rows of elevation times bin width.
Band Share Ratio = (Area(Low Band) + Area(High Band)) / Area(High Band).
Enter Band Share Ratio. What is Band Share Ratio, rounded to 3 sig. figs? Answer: 2.04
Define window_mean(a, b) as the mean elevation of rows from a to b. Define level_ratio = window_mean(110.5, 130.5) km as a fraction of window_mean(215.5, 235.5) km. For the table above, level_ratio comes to 0.99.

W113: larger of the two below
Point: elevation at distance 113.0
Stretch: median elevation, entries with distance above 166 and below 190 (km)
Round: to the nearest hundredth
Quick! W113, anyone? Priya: 1.68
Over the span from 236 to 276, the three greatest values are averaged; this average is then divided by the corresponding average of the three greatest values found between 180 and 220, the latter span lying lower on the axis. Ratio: 0.92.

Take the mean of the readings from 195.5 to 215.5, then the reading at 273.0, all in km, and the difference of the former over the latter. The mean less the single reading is 0.24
